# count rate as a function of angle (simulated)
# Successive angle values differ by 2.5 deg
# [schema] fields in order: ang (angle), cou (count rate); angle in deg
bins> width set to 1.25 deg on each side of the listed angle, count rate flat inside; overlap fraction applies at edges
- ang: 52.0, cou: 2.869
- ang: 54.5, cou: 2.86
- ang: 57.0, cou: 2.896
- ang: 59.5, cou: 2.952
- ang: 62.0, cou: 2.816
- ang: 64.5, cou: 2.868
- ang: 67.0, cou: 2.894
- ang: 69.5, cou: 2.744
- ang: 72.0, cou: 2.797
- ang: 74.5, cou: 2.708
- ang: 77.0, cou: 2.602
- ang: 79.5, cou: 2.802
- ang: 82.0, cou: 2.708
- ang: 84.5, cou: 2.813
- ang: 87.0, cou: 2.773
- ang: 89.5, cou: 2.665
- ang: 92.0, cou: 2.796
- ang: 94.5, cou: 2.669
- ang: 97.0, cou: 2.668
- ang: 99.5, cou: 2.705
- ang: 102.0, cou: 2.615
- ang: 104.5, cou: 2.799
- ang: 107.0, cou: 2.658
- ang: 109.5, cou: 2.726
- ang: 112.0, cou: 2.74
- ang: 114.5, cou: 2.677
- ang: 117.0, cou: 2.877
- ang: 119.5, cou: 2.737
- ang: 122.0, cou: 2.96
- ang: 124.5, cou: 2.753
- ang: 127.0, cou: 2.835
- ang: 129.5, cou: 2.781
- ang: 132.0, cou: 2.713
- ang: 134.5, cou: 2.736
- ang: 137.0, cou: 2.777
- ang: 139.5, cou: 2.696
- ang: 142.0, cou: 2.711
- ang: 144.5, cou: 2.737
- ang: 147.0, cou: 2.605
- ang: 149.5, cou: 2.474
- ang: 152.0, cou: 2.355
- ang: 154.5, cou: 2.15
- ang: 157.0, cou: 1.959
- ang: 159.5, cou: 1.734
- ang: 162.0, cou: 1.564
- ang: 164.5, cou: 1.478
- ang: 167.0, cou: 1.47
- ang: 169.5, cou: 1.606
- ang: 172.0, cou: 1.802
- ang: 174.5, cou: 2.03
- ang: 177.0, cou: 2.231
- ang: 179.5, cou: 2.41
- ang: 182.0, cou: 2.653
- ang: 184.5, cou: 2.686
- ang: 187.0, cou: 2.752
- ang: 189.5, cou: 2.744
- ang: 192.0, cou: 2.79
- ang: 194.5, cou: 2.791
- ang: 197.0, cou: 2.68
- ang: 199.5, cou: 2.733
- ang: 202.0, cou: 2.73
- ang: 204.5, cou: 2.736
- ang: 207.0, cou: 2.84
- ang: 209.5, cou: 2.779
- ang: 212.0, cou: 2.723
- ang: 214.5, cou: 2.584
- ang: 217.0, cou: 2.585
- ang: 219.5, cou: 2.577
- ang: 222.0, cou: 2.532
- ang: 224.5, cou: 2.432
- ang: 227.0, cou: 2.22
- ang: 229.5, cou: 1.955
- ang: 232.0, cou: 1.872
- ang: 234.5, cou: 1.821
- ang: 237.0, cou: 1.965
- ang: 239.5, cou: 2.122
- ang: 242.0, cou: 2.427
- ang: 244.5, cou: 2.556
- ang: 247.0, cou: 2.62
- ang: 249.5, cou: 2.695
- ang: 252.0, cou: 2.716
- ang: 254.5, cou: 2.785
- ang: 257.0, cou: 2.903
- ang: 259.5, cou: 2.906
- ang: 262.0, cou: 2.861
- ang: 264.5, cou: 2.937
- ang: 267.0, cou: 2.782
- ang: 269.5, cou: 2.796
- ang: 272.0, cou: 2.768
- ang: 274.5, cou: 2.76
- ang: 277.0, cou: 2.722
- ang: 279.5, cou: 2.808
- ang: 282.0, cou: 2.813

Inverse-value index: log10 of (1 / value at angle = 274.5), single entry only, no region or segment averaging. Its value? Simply -0.441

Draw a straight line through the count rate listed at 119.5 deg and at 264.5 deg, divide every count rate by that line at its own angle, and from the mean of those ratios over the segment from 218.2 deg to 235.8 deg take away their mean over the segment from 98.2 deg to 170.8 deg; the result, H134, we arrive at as -0.13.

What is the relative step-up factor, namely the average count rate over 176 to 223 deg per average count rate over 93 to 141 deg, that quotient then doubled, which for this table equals 1.94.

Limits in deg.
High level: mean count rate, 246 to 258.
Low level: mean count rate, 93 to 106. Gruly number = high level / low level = 1.02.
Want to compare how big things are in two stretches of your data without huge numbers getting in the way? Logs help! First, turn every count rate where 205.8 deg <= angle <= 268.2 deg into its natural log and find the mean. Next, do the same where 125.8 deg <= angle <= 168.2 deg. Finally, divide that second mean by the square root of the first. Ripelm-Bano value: 0.86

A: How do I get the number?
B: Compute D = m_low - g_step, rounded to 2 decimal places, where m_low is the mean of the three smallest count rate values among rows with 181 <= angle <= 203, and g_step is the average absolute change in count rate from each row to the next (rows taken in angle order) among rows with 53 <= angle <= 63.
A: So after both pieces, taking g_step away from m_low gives 2.60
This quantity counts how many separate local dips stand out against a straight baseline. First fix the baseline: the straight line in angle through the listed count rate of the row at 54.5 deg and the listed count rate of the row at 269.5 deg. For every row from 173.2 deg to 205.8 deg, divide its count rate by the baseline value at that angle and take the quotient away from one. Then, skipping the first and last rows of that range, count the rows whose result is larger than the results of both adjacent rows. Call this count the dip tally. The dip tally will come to 3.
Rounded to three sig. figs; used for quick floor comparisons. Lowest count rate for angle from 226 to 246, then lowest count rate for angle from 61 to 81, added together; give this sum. 4.42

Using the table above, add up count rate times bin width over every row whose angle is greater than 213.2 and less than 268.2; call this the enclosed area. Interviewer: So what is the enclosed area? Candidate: 137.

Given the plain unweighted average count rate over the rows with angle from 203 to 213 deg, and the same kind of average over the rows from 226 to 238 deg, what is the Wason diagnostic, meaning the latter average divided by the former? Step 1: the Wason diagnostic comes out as 0.71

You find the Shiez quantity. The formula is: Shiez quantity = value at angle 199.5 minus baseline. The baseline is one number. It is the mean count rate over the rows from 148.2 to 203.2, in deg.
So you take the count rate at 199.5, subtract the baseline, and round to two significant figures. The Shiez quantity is 0.47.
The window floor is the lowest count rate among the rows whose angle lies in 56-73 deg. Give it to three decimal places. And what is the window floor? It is 2.744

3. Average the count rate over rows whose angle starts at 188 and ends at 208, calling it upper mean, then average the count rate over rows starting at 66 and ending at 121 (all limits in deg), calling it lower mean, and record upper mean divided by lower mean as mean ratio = 1.01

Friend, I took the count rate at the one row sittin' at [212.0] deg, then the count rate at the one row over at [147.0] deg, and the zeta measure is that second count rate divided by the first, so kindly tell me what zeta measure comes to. 0.96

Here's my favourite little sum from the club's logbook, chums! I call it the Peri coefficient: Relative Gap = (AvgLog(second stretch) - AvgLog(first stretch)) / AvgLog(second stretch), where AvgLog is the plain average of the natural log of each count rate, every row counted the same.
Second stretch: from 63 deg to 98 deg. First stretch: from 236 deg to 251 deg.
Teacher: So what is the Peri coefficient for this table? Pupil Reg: 0.14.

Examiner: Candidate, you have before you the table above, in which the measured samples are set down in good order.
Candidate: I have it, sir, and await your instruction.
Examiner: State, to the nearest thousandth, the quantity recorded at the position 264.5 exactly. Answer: 2.937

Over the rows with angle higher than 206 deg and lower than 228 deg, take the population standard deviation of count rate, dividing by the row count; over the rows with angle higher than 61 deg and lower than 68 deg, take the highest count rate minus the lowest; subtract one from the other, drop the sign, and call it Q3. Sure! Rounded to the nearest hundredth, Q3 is 0.10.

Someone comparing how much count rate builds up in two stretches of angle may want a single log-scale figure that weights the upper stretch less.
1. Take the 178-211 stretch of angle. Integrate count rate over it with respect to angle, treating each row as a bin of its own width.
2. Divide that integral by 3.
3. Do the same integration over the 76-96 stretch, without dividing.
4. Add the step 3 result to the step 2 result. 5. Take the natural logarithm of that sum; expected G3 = 4.4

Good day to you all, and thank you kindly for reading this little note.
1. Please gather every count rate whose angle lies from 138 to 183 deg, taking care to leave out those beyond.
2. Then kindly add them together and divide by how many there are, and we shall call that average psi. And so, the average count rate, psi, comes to 2.1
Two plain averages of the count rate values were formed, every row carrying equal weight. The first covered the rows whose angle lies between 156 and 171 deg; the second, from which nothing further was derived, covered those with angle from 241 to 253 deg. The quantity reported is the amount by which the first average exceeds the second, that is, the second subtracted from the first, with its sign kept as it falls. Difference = -1.0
